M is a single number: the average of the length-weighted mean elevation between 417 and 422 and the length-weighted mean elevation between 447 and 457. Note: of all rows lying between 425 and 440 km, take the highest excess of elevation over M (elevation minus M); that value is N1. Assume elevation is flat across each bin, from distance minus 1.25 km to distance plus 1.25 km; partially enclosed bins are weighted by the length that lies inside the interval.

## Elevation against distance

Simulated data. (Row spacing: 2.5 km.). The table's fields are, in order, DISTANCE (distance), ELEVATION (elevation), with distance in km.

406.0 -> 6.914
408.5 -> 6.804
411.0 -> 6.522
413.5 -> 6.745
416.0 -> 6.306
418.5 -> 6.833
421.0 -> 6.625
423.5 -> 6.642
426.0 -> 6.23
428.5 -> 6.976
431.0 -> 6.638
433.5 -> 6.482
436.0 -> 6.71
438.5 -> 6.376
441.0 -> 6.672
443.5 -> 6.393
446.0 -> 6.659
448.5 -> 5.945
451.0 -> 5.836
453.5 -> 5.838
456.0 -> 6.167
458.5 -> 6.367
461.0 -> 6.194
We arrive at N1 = 0.64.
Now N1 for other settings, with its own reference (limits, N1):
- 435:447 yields 0.37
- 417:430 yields 0.64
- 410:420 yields 0.50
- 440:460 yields 0.34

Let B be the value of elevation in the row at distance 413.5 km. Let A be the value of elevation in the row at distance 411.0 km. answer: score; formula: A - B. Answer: -0.22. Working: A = 6.522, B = 6.745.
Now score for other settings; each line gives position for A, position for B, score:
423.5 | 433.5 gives 0.16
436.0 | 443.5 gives 0.32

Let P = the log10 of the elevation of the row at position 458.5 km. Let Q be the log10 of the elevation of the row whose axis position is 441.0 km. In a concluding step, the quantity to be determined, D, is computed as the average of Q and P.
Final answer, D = 0.814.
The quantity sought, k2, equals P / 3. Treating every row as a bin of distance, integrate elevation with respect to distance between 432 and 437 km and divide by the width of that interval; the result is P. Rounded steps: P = 6.59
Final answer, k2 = 2.20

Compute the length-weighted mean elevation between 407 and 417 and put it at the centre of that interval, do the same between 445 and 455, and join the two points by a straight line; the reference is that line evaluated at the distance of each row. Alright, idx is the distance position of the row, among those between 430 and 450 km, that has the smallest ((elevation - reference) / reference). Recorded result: 448.5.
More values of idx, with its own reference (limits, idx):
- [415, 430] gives 416.0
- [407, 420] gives 416.0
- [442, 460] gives 451.0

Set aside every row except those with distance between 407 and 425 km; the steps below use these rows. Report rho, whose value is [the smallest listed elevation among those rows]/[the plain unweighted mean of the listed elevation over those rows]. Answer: 0.950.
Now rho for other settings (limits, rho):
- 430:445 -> 0.974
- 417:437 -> 0.938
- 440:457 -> 0.939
